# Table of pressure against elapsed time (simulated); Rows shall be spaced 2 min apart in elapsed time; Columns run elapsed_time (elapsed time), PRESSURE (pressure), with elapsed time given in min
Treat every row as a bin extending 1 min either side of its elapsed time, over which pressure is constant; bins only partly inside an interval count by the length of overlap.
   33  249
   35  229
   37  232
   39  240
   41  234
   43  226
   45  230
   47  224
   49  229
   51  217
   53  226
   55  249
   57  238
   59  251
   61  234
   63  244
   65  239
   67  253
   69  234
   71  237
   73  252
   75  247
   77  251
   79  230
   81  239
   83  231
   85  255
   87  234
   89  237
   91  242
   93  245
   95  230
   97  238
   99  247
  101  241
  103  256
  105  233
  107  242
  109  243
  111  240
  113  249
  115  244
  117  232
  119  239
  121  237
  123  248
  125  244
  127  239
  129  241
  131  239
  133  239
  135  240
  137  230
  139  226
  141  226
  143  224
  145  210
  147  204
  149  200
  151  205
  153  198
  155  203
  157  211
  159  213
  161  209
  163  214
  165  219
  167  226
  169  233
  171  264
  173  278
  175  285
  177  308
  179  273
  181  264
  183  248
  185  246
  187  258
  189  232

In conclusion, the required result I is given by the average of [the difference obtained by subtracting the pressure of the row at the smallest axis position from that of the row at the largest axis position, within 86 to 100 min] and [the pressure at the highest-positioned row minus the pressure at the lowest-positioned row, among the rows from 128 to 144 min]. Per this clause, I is -2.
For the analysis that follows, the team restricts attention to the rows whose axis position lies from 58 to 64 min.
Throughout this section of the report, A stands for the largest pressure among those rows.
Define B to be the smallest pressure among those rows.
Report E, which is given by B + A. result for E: 485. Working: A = 251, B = 234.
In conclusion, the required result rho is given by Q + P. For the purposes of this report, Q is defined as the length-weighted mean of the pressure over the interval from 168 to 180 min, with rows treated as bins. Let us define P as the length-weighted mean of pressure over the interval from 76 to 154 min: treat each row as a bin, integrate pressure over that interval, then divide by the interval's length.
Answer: 508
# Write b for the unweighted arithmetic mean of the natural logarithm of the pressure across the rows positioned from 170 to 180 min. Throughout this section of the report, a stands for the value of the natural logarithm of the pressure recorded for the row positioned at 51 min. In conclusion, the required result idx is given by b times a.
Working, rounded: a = 5.38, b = 5.64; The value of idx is 30.3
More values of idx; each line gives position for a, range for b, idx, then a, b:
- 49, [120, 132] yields 29.8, 5.43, 5.49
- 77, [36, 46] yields 30.1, 5.53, 5.45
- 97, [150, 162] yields 29.2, 5.47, 5.33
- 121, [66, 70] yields 30.0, 5.47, 5.49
